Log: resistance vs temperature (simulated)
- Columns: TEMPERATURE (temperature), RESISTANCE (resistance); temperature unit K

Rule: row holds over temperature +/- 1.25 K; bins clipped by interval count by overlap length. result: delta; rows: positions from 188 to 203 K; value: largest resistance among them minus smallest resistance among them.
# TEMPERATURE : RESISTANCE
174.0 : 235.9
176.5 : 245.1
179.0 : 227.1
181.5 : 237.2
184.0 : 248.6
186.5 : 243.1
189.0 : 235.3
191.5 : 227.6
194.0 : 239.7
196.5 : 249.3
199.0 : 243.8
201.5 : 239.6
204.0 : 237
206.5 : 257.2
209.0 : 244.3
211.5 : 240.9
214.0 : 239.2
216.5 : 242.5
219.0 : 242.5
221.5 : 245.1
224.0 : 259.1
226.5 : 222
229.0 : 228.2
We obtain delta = 21.7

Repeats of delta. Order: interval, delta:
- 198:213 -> 20.2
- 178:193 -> 21.5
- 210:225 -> 19.9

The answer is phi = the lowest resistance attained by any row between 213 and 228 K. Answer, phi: 222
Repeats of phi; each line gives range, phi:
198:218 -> 237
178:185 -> 227.1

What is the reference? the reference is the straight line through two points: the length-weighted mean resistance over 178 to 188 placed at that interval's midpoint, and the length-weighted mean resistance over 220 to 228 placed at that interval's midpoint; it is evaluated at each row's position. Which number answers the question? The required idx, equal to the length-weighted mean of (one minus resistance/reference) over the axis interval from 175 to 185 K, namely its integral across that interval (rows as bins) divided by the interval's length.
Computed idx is 0.00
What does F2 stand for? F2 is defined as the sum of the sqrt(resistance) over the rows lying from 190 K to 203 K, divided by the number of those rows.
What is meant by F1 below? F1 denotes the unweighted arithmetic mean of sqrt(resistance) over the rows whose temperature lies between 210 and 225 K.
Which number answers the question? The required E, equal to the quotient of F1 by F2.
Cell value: 1.01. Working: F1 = 15.6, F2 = 15.5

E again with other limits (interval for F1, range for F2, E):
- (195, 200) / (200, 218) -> 1.01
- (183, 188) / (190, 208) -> 1.01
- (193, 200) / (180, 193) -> 1.01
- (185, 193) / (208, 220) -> 0.99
